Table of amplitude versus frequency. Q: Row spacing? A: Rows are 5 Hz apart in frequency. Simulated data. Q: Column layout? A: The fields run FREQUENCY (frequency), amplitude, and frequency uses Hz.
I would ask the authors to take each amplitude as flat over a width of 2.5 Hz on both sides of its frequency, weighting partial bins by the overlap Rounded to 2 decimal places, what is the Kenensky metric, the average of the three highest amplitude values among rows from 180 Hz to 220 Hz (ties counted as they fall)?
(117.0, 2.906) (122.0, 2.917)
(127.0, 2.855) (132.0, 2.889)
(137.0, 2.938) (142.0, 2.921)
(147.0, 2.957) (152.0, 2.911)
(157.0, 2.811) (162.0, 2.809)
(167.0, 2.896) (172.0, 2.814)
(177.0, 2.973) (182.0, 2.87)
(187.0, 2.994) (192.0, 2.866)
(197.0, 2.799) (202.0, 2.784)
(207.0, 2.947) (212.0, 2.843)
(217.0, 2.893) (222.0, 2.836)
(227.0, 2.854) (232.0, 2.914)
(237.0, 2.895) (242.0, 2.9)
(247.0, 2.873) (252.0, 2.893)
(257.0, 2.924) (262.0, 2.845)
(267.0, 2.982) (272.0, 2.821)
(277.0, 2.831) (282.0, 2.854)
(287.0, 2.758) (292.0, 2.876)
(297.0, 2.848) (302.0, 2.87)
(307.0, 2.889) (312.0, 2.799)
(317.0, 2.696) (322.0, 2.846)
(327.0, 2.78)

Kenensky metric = 2.94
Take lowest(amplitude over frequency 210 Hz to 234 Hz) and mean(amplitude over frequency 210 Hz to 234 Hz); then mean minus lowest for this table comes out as 0.032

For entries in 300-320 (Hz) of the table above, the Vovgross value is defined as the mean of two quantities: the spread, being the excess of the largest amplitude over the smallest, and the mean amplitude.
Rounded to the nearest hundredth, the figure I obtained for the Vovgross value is 1.50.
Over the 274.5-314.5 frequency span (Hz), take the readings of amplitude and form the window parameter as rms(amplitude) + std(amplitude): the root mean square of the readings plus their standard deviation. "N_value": 2.88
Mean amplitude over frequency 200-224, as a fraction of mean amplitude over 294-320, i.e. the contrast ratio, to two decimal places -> 1.01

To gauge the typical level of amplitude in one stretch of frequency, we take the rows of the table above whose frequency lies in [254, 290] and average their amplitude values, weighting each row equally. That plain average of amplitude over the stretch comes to 2.86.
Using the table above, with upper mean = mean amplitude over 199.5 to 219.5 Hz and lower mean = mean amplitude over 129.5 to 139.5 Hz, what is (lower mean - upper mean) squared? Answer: 0.0022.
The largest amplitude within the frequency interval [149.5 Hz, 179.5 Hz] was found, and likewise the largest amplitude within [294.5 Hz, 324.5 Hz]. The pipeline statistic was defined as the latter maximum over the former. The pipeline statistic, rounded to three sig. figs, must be 0.972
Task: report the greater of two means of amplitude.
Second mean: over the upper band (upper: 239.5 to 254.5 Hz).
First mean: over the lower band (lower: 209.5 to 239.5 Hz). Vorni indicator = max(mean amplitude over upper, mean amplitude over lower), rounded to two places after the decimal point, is 2.89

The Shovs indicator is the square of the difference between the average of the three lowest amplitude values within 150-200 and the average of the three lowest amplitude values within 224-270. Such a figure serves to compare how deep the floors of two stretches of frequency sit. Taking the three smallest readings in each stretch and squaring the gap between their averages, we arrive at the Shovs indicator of 0.003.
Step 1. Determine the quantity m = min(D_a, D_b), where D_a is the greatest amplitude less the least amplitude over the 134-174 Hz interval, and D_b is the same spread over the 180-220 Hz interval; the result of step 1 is 0.148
